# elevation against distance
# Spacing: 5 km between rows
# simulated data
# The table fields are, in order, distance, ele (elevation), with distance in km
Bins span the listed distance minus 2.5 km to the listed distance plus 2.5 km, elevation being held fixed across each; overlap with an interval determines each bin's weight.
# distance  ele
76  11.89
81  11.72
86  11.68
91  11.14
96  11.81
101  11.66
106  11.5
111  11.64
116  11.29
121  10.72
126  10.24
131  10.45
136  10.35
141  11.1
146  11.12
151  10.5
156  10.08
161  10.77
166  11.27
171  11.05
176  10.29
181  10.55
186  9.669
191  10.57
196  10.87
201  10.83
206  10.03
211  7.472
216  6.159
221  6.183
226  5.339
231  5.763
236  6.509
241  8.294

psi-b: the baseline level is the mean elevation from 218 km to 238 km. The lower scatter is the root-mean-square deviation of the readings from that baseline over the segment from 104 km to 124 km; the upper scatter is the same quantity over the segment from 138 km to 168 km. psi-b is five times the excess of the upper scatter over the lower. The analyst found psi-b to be -2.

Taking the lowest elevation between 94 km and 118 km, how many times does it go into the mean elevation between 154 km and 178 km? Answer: 0.95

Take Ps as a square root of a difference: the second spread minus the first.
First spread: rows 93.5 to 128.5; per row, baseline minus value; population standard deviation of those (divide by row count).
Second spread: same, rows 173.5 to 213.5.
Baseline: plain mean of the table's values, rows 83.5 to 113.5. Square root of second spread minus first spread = 0.71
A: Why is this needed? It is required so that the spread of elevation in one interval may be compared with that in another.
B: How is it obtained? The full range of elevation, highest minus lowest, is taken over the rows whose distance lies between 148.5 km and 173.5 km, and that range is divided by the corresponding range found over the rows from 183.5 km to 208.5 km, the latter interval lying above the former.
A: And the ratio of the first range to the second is 1.0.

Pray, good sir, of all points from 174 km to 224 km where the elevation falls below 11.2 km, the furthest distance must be 221 km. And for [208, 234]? 231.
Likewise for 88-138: 136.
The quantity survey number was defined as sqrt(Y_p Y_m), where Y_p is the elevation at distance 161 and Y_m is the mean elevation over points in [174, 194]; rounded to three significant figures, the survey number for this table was 10.5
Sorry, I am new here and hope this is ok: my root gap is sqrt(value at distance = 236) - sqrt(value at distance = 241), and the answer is -0.3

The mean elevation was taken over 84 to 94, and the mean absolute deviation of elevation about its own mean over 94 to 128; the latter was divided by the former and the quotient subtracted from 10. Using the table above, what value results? 9.96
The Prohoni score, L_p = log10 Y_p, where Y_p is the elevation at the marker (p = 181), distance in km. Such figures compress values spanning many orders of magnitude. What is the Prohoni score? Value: 1.02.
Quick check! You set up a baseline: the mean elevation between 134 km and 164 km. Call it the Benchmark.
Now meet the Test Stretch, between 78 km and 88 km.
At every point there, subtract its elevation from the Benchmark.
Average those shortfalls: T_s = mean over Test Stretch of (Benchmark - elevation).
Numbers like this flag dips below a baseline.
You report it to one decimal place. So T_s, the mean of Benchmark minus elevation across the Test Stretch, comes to -1.0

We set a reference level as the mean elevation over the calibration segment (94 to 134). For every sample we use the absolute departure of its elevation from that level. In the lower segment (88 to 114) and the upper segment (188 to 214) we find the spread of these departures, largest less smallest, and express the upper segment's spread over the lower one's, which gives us 5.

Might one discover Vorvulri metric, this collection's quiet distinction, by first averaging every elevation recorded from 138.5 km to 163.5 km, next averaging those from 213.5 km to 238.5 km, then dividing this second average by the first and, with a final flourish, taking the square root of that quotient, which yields 0.75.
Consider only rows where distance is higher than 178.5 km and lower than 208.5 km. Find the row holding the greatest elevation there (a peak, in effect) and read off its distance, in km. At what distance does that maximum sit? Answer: 196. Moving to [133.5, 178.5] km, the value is 166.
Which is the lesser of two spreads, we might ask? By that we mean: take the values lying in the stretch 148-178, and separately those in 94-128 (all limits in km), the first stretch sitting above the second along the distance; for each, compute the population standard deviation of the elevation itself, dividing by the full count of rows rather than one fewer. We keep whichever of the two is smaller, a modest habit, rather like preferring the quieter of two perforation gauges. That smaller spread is 0.42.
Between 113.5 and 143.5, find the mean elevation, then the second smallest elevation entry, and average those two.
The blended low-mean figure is 10.5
